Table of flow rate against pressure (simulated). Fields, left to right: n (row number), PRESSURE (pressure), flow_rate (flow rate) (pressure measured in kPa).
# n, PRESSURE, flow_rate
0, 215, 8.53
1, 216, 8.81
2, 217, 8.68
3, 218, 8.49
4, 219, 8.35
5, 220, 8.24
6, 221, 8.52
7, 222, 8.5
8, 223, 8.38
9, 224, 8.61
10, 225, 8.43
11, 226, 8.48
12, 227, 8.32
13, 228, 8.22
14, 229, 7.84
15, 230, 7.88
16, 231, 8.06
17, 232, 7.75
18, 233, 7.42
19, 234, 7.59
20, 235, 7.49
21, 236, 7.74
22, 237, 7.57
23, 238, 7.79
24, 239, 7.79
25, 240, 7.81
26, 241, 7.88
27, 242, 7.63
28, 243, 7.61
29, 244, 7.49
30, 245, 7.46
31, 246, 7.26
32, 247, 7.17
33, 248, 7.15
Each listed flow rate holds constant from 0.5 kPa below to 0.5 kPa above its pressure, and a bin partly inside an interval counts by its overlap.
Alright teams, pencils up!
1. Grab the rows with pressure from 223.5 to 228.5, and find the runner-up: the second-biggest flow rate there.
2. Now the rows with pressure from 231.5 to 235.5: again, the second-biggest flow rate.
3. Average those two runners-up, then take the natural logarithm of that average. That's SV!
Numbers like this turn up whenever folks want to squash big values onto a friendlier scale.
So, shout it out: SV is 2.08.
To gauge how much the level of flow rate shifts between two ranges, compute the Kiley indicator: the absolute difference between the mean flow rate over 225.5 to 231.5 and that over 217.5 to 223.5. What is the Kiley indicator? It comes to 0.3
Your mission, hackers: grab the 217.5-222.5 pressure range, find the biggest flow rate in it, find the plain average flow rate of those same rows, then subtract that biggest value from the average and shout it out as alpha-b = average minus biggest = -0.10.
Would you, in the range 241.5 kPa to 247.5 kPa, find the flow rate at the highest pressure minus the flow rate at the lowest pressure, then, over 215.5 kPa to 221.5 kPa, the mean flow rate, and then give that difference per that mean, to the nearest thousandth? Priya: -0.054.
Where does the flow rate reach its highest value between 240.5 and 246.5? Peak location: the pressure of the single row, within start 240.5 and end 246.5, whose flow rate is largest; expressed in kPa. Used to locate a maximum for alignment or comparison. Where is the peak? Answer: 241 kPa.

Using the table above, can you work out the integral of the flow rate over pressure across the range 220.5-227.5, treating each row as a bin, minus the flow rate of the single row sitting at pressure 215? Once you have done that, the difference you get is 50.7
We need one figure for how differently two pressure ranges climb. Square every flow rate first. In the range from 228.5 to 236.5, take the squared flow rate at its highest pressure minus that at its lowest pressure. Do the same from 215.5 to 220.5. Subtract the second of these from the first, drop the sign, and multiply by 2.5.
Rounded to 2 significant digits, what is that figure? 20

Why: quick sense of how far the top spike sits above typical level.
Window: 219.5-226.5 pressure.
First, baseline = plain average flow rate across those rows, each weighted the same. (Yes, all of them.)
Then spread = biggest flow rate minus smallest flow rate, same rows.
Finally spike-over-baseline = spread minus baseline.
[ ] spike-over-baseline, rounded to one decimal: -8.1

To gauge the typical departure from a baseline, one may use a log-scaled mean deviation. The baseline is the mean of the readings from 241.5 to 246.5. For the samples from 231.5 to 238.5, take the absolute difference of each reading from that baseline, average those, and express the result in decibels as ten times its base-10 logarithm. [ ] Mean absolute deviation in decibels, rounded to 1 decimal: -8.2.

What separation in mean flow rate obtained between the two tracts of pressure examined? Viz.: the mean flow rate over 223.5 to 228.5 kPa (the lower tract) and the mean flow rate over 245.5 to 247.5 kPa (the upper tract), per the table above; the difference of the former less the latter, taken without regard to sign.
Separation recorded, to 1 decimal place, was 1.2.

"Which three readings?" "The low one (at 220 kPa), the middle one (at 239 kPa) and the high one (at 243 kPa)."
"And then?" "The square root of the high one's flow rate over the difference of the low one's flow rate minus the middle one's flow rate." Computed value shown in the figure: 4.1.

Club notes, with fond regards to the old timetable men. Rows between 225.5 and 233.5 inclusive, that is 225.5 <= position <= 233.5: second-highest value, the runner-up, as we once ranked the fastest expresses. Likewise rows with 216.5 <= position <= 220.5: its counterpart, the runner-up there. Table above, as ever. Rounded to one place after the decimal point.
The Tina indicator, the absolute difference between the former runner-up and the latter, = 0.2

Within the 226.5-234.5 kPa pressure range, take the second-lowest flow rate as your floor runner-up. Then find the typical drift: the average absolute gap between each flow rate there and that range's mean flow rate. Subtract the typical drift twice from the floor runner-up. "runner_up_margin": 7.1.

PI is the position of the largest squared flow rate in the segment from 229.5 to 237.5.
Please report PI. 231 kPa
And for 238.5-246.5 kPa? 241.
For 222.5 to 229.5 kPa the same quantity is 224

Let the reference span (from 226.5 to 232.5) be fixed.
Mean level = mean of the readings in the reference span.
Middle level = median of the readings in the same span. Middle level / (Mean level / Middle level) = 7.93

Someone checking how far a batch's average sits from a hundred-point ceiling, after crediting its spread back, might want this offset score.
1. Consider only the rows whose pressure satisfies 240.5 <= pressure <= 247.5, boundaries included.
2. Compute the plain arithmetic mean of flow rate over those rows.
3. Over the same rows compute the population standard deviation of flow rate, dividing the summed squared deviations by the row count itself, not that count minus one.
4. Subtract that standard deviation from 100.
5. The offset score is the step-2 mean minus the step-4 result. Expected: -92.3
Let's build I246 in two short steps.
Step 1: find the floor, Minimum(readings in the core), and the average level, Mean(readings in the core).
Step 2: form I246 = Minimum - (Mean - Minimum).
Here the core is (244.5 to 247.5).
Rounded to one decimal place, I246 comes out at 7.0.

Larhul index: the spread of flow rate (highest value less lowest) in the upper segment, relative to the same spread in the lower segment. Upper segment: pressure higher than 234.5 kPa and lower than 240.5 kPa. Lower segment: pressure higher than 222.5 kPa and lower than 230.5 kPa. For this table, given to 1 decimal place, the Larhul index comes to 0.4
